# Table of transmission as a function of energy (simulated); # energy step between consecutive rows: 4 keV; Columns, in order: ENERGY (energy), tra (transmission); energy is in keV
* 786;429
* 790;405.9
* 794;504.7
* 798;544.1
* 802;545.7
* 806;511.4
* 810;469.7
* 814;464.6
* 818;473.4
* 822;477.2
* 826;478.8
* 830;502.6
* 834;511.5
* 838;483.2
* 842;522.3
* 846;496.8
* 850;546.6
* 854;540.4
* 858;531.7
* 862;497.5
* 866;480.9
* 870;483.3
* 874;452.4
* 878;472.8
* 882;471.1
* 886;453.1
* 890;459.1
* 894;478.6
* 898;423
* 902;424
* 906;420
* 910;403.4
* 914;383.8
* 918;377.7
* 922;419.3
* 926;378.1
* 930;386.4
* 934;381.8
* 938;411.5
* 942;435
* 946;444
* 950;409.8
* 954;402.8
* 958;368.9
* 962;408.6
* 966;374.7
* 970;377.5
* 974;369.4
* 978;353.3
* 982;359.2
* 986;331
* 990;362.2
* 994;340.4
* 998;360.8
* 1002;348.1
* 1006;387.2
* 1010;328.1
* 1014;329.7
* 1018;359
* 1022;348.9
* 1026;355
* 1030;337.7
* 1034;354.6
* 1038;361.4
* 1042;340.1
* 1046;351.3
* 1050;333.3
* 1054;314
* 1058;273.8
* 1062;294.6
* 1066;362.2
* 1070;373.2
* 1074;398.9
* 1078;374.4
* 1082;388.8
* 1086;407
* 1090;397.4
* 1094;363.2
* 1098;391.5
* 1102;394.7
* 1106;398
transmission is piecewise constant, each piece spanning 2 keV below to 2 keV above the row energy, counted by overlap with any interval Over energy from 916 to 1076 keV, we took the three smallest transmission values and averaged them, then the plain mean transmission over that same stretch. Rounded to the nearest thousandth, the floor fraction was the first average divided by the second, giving 0.806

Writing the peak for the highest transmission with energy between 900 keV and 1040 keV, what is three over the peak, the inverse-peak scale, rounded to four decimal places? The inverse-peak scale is 0.0068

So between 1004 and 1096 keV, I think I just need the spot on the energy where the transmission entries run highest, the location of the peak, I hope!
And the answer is 1086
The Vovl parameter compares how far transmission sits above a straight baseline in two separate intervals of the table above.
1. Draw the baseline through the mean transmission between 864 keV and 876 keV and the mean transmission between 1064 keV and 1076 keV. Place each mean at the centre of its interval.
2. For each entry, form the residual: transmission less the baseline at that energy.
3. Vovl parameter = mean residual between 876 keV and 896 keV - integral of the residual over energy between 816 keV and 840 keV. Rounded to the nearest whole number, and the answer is 103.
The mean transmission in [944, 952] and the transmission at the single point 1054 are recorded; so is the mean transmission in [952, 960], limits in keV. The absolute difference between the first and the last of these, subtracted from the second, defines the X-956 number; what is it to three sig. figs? 273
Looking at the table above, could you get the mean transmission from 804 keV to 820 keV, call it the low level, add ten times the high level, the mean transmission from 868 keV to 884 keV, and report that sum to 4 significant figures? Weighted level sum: 5179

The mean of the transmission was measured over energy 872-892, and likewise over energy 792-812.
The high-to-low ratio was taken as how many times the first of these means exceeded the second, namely 0.90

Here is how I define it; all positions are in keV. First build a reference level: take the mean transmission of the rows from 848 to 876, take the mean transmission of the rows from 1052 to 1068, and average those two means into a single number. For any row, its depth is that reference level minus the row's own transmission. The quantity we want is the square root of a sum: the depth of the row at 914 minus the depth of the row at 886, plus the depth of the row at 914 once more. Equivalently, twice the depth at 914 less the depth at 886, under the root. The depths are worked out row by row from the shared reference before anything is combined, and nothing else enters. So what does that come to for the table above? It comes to 9.7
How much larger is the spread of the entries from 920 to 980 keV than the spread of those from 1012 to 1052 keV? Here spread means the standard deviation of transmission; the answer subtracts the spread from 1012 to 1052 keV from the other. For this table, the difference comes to 15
